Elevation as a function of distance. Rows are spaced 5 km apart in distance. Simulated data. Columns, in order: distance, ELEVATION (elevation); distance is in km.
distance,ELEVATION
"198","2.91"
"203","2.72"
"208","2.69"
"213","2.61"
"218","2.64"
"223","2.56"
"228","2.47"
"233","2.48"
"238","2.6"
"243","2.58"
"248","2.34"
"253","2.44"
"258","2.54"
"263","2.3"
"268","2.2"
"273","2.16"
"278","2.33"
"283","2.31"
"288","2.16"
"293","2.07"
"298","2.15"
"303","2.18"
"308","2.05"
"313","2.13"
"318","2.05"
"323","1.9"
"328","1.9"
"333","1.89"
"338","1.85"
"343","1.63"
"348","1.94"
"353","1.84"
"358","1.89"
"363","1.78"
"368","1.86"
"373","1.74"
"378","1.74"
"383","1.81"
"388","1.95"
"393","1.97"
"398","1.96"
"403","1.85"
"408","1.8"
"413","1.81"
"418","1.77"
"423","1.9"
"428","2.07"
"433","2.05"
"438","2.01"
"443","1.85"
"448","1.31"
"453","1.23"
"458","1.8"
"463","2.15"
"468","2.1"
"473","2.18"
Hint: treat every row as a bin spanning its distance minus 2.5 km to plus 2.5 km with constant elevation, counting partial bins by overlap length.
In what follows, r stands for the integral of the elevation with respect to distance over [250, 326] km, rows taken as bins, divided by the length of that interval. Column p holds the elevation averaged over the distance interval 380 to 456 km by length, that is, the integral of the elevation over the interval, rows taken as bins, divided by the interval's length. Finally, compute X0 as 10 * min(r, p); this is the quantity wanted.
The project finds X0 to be 18.2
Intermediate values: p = 1.82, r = 2.20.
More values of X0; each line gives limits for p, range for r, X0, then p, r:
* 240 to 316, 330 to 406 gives 18.5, 2.26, 1.85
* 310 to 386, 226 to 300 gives 18.7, 1.87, 2.34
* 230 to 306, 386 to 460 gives 18.2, 2.32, 1.82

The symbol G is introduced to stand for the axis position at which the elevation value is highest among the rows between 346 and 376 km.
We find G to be 348 km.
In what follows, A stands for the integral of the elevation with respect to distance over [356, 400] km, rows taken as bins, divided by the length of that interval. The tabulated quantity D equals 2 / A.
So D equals 1.08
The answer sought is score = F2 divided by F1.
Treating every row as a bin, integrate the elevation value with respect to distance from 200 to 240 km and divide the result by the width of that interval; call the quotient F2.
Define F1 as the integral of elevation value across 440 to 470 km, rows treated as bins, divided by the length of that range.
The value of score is 1.50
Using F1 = 1.74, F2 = 2.60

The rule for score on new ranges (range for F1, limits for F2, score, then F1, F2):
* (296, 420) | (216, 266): 1.31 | 1.90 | 2.49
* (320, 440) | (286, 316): 1.13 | 1.87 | 2.12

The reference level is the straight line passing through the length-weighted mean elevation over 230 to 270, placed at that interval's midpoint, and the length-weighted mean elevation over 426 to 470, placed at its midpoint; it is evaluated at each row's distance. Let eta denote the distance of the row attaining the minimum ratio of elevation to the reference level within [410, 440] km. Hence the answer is 418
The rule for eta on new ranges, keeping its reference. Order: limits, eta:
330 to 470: 453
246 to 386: 343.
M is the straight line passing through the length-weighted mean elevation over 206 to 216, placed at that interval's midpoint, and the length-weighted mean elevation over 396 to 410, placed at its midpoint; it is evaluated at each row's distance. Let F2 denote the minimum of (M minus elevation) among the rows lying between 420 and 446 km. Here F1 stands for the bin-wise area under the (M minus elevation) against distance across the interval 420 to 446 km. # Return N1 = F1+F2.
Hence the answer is -6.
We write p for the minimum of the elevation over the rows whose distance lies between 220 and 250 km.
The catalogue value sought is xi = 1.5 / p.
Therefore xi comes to 0.64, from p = 2.34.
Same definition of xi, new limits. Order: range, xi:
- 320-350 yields 0.92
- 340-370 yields 0.92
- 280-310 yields 0.73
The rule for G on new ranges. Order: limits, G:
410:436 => 428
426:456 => 428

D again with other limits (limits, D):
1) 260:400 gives 1.00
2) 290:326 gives 0.96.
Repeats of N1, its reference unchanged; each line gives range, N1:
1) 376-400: 1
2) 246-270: 2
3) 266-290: 3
